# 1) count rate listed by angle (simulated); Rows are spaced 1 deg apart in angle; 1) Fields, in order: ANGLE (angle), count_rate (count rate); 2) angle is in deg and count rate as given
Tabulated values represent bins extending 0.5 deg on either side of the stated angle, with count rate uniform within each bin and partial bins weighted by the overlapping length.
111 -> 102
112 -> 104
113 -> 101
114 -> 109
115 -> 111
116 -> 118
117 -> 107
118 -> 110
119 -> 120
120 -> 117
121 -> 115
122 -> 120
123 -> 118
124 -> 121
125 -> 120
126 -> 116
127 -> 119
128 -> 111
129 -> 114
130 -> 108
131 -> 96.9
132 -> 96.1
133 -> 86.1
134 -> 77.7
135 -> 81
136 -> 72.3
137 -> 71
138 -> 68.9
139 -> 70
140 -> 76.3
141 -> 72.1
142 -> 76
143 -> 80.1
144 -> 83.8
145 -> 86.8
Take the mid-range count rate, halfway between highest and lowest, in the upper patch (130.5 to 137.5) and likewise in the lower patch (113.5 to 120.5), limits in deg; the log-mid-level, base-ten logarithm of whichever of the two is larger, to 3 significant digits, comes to 2.05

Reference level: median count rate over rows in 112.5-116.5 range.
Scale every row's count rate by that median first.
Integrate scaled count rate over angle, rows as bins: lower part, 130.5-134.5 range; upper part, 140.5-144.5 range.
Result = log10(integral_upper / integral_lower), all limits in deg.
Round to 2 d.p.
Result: -0.06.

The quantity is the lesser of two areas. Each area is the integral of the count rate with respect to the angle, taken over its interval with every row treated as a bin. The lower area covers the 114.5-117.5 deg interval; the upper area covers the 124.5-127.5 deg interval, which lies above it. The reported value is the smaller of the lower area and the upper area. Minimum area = 336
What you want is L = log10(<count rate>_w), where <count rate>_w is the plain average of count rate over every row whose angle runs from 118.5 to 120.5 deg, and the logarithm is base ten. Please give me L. 2.07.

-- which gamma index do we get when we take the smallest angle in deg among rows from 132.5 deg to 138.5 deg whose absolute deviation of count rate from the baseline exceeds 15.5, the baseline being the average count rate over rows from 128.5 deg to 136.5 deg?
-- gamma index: 136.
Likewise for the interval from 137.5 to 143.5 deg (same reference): 138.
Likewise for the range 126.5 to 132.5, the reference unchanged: 127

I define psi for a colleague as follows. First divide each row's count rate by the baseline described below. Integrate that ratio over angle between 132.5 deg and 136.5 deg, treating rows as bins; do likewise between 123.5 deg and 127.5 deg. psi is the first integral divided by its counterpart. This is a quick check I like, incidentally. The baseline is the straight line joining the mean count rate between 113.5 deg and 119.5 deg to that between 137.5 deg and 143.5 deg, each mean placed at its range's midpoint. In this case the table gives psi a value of 0.78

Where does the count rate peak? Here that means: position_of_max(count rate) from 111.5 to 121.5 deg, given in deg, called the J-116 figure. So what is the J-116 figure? 119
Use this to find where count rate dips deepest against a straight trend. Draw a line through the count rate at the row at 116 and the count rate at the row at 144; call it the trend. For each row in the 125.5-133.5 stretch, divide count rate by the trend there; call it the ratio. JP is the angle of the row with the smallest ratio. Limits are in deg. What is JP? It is 133 deg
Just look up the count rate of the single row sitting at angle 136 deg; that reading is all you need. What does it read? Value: 72.3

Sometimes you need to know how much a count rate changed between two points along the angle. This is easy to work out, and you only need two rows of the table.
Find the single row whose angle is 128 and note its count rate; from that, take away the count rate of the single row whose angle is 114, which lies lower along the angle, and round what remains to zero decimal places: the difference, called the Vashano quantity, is 2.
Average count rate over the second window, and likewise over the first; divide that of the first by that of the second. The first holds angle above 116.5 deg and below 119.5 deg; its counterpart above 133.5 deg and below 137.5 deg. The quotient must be 1.5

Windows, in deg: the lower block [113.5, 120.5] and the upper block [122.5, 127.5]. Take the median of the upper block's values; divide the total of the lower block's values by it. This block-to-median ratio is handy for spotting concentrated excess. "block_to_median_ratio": 7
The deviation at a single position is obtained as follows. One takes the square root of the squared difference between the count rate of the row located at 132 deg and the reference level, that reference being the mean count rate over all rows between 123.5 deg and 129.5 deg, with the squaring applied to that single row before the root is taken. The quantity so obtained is 21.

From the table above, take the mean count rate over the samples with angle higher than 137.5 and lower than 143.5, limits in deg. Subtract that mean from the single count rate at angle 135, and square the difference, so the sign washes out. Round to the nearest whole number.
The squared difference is 50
